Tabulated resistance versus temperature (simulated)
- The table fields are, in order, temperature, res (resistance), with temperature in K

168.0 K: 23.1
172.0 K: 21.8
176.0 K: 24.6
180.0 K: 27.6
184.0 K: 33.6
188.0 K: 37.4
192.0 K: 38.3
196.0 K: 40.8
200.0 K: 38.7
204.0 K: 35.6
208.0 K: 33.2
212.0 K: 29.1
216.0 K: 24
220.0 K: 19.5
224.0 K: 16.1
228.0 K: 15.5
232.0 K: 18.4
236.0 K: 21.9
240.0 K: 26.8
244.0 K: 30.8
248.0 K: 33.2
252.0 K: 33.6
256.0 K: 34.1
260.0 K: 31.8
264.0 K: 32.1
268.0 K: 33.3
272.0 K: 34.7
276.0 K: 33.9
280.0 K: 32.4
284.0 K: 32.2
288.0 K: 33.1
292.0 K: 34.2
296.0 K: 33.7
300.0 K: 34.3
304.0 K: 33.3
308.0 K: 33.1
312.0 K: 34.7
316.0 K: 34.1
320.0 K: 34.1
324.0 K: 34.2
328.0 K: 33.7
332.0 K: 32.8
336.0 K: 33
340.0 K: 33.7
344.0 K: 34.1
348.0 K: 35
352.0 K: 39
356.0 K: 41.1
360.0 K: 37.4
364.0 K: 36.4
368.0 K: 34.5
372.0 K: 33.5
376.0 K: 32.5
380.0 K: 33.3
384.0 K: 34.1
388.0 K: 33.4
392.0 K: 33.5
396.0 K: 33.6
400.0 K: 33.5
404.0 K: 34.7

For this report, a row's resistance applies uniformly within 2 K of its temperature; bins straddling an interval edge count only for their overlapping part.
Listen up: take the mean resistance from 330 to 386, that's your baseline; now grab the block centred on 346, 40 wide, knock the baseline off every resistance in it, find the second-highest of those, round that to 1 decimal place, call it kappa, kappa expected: 4.0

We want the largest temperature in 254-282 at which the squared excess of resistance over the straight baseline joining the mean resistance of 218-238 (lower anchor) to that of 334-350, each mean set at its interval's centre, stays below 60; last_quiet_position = 280.0 K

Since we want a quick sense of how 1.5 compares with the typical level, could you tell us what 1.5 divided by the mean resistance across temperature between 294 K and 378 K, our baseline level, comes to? 0.0433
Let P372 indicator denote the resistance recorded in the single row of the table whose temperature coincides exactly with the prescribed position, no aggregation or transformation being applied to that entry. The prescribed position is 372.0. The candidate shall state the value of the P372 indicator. 33.5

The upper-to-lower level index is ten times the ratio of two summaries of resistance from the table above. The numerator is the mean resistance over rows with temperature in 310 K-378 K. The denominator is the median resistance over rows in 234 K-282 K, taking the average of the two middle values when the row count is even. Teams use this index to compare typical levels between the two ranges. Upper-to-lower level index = 10.6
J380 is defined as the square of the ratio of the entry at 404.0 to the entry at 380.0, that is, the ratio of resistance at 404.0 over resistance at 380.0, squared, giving 1.1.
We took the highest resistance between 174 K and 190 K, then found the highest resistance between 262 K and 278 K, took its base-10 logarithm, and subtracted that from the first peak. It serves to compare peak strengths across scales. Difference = 35.9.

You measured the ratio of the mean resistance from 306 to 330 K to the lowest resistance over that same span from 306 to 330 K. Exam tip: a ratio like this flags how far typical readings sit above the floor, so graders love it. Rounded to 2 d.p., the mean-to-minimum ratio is 1.03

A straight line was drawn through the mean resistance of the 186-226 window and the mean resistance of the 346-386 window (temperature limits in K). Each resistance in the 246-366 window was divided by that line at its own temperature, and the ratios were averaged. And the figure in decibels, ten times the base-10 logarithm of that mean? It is 0.0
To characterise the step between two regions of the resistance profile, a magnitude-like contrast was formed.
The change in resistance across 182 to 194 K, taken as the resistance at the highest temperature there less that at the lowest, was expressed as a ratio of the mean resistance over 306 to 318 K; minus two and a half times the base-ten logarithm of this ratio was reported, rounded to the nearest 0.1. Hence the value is 2.1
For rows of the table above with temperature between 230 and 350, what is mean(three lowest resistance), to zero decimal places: 22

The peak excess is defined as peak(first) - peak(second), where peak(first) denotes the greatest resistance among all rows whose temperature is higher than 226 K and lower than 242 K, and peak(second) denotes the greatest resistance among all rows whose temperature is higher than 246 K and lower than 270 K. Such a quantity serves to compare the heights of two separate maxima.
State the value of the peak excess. -7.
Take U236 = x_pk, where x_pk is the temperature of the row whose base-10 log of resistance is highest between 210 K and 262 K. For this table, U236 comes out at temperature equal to 256.0 K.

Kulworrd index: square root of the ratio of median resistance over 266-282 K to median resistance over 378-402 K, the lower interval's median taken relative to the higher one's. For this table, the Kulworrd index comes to 1.00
